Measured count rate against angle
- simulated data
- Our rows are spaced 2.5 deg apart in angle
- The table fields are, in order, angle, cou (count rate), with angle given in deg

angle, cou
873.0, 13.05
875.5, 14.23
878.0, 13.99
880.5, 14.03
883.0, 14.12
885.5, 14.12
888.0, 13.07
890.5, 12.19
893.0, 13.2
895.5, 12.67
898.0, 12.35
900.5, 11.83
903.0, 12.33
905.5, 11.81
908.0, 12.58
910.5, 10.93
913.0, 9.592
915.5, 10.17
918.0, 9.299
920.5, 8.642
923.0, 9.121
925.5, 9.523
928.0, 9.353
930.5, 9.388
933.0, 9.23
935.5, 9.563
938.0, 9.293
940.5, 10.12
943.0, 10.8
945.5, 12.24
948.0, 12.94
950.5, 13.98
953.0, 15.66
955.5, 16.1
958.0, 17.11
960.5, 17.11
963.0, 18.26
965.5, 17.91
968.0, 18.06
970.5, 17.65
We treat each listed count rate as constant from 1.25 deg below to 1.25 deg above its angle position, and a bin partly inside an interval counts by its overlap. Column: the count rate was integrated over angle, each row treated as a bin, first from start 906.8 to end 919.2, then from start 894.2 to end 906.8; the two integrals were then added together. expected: 284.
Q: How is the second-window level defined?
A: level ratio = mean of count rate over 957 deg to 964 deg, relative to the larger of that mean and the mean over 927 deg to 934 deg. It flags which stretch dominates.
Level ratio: 1.00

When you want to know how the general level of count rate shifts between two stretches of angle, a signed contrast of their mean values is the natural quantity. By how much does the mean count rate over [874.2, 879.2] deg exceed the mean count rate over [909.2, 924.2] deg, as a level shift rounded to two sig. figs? 4.5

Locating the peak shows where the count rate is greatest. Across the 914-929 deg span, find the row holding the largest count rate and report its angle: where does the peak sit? 915.5 deg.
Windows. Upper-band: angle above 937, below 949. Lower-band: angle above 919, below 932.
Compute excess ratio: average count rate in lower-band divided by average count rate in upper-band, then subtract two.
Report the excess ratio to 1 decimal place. -1.2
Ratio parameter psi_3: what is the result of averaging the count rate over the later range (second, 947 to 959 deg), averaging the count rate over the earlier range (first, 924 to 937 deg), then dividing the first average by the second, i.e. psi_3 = 0.6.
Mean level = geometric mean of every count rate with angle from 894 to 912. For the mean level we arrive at 12.1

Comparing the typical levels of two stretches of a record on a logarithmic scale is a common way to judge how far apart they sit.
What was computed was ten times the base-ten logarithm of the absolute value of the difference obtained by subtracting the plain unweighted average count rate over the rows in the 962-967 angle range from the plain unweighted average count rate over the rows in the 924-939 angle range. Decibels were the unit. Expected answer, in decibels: 9.4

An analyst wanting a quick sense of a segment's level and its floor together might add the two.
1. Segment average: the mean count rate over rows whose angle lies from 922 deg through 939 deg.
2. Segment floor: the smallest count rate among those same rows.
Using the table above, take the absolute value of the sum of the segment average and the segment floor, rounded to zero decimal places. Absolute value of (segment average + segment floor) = 18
